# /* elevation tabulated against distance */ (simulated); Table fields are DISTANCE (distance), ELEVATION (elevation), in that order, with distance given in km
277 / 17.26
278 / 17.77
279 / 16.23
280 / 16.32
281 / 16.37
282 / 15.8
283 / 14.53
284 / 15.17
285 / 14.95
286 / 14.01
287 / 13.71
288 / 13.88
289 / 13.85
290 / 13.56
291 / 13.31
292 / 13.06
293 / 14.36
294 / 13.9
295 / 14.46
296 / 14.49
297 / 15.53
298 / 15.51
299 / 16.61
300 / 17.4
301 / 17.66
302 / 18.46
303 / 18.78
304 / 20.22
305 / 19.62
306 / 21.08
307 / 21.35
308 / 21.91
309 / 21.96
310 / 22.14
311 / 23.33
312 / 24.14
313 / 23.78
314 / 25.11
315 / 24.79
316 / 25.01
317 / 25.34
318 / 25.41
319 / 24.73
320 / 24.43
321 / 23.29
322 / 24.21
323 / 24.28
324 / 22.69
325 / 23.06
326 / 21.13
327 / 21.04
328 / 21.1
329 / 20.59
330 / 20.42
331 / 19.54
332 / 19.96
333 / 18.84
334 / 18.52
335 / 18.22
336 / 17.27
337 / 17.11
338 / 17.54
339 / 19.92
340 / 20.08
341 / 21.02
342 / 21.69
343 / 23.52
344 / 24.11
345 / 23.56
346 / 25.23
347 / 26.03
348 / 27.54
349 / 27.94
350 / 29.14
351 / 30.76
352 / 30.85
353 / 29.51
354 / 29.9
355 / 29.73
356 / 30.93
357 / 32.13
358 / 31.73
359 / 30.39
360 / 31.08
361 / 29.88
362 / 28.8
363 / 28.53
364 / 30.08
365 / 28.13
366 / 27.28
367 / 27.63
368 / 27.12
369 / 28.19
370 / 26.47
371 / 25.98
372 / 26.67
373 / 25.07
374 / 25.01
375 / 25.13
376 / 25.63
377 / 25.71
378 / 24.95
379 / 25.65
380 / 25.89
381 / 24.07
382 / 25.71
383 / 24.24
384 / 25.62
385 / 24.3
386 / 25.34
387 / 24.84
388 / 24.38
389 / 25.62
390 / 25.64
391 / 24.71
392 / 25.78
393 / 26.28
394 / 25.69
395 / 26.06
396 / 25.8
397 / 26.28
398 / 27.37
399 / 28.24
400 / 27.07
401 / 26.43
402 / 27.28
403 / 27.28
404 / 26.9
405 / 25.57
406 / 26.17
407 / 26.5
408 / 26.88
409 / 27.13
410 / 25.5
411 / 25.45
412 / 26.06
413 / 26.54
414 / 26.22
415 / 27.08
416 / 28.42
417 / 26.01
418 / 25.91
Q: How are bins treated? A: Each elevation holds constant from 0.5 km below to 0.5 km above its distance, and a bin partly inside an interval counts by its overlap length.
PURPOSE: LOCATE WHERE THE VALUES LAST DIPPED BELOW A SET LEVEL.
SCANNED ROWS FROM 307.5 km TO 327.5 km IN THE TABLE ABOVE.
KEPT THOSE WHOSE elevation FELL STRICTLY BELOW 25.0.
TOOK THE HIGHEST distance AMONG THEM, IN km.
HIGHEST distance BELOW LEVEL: 327 km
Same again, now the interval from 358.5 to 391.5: 391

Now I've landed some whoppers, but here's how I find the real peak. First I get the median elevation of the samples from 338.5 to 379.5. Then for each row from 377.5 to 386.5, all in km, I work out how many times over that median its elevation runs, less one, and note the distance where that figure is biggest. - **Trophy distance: 380 km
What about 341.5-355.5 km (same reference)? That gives 352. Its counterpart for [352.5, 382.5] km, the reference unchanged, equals 357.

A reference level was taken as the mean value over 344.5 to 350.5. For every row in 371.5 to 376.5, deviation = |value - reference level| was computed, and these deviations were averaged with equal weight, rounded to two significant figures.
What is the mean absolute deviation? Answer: 1.1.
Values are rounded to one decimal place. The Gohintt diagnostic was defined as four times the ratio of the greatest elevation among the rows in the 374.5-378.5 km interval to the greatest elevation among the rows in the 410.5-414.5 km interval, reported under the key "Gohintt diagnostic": 3.9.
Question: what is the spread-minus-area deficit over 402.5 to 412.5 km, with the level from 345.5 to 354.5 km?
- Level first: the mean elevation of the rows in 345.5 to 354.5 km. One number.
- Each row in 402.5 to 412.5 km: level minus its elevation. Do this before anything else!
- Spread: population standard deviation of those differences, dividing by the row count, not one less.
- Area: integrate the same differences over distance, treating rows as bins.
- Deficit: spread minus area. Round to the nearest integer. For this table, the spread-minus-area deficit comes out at -21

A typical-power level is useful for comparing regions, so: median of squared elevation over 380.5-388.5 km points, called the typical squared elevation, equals 606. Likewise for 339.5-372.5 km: 791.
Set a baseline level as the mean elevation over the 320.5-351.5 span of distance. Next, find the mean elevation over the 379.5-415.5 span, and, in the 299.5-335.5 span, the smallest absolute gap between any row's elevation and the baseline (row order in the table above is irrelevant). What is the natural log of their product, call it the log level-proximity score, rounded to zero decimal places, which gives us 1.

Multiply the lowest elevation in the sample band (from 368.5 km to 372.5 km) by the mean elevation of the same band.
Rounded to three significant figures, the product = 697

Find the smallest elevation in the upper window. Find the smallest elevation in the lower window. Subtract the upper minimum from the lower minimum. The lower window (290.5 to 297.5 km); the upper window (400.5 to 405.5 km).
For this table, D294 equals -13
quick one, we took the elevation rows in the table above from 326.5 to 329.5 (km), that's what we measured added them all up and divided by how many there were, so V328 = 20.9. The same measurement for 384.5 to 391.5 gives 25.0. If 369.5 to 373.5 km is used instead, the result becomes 26.0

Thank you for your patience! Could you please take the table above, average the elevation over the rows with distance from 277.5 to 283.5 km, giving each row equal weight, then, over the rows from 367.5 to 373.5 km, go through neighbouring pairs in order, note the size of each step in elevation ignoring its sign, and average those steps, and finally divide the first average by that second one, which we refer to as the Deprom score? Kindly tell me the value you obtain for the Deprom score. 14.5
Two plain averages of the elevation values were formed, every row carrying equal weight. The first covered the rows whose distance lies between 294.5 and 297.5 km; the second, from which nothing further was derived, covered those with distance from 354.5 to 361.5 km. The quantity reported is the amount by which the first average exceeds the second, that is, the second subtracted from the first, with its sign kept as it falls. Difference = -16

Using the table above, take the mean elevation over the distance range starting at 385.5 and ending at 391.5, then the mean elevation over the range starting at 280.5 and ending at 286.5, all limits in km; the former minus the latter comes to 10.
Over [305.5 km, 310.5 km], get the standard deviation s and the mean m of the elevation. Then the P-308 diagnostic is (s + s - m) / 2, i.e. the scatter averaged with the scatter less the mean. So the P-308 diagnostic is -10.4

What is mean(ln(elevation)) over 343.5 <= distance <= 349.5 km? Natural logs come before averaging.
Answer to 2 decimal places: 3.25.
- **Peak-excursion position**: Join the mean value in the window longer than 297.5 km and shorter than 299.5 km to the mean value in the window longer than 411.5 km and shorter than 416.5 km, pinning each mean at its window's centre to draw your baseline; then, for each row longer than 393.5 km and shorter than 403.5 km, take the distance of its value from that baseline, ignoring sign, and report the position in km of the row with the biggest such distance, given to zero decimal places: 399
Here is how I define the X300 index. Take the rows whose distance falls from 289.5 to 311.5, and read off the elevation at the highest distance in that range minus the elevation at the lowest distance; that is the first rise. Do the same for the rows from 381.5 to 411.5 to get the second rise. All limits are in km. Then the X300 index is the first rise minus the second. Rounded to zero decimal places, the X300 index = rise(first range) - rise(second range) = 10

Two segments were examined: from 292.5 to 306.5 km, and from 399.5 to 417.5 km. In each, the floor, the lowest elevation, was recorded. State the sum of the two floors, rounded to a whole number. 39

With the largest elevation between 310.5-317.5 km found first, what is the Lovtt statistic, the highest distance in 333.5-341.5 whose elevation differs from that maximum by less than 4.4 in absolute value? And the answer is 341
